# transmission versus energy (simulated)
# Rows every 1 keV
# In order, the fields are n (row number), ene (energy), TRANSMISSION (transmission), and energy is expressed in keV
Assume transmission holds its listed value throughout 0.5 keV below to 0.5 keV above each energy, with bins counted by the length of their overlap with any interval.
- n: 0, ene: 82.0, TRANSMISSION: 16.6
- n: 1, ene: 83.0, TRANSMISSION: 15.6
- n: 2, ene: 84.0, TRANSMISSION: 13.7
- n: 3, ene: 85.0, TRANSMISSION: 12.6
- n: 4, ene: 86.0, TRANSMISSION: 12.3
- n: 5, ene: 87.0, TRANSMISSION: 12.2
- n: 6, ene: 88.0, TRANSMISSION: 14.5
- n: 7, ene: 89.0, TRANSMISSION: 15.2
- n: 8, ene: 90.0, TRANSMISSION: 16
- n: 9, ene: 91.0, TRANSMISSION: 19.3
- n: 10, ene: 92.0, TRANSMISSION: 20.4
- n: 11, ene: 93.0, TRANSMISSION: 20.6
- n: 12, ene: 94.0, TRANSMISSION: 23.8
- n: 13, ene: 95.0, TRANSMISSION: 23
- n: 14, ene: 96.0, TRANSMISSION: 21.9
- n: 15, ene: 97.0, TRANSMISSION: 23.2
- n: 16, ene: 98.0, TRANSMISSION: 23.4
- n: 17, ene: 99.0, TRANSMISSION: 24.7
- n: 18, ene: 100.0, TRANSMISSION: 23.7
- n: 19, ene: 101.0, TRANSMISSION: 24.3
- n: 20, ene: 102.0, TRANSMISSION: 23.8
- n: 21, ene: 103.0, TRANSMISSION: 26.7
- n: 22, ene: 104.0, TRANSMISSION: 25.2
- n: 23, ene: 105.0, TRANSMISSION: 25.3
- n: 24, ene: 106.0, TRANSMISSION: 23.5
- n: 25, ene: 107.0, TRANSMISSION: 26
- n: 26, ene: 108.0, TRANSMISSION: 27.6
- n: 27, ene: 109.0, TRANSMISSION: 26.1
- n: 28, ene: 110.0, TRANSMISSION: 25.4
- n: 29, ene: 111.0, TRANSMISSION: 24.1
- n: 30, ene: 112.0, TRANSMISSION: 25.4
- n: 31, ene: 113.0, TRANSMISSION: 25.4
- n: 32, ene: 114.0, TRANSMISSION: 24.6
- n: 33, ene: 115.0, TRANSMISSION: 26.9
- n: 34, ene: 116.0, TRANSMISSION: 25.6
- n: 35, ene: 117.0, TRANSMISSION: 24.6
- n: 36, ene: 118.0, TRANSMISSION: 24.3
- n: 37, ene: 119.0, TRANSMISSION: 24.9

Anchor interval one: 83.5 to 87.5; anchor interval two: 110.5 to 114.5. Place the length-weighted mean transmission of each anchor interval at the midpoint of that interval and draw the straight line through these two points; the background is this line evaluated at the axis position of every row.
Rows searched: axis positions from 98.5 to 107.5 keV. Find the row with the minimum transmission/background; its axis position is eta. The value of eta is 106.0 keV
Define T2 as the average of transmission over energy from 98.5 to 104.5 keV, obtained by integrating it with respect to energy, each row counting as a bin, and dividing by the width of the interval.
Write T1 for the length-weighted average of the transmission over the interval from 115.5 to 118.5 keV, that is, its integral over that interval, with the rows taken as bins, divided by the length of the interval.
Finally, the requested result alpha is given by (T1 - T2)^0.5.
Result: 0.32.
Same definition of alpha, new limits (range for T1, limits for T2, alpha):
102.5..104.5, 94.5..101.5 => 1.58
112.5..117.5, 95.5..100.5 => 1.43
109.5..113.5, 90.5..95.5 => 1.91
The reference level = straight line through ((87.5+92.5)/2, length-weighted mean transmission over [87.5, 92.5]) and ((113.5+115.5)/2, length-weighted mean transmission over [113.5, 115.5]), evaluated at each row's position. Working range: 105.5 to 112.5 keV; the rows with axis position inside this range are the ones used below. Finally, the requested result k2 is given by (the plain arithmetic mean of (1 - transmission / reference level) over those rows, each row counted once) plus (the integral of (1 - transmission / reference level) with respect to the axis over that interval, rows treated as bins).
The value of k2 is -0.6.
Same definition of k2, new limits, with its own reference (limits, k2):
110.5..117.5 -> 0.1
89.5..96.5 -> -1.1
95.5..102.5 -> -1.3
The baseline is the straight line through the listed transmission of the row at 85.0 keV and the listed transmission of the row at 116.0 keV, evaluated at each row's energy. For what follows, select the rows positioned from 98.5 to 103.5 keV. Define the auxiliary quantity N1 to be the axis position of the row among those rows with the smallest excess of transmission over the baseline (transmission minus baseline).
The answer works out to 102.0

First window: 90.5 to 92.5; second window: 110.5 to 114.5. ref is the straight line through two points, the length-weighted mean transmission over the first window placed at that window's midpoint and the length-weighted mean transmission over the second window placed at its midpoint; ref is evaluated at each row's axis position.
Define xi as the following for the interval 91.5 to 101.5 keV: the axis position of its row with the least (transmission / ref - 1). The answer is 93.0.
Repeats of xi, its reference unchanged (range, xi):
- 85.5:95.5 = 87.0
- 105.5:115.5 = 114.0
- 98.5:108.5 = 106.0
